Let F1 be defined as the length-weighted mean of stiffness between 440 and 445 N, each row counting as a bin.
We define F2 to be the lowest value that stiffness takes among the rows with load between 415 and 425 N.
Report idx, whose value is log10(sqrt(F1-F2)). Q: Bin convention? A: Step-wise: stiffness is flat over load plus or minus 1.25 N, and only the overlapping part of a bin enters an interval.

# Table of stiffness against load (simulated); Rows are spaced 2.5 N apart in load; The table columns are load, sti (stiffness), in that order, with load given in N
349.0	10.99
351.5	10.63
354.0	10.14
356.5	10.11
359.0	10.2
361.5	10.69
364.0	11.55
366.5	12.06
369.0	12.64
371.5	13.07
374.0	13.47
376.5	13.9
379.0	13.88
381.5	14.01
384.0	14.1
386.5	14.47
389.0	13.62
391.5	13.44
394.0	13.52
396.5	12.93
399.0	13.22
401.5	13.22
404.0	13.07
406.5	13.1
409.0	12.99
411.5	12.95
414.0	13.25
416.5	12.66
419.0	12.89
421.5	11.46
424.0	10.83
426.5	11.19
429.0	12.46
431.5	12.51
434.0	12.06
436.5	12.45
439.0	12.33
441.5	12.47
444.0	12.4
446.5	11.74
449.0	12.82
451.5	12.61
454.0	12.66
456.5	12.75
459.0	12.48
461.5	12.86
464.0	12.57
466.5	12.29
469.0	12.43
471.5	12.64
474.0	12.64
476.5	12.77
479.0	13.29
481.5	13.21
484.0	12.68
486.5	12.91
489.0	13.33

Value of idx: 0.10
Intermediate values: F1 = 12.4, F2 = 10.83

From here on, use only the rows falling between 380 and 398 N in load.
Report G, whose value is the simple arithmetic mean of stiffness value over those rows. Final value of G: 13.7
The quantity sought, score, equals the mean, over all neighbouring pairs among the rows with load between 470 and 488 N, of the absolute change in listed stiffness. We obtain 0.25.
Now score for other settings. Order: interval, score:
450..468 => 0.23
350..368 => 0.41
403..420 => 0.22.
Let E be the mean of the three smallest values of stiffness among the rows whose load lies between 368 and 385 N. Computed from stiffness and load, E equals 13.1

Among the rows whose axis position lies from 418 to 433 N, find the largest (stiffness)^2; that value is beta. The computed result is 166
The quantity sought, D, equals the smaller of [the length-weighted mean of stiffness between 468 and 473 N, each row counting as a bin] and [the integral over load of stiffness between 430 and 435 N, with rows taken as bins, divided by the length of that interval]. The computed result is 12.3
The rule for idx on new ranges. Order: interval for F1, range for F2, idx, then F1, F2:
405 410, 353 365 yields 0.23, 13.0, 10.11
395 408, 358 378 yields 0.23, 13.1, 10.2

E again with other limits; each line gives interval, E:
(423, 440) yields 11.4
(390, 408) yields 13.0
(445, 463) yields 12.3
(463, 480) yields 12.4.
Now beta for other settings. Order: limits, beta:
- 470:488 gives 177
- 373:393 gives 209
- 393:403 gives 183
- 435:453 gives 164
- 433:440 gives 155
